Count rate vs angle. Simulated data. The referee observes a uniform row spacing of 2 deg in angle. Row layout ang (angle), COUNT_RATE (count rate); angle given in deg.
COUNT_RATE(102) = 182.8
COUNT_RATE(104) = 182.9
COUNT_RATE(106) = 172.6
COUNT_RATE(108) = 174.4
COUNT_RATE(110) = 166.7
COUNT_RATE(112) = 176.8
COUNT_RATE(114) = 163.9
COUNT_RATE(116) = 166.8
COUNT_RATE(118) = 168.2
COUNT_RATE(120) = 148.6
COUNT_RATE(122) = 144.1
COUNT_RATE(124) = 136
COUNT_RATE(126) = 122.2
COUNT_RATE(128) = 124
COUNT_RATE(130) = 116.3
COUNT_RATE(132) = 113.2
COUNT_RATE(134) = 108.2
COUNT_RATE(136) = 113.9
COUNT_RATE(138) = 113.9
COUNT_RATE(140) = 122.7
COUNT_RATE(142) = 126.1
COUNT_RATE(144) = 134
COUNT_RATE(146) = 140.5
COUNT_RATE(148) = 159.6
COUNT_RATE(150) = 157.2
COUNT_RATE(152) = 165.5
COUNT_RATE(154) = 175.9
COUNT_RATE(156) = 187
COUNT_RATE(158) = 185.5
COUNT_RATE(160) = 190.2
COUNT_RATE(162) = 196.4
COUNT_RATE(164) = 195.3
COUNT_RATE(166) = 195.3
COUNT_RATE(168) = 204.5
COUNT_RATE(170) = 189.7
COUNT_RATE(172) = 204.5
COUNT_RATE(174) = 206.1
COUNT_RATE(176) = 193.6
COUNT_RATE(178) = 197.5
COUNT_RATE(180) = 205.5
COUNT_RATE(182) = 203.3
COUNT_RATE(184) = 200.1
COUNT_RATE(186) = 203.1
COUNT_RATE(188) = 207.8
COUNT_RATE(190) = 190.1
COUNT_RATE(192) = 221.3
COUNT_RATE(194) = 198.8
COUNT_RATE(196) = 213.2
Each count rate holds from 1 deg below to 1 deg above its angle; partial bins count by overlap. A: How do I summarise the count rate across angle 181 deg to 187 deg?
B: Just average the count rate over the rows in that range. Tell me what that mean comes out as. 202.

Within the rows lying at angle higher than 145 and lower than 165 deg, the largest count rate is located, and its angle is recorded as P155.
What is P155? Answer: 162 deg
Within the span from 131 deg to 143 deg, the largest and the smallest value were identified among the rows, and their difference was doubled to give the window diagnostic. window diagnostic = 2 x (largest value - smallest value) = 35.8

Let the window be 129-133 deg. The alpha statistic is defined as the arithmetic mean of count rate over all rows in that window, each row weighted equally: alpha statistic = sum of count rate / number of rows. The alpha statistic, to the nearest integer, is 115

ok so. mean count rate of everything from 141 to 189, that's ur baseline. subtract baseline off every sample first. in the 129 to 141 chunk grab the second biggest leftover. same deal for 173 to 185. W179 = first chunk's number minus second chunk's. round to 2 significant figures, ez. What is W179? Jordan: -89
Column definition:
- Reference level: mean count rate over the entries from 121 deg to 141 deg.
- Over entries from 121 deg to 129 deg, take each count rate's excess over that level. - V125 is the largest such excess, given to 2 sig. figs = 23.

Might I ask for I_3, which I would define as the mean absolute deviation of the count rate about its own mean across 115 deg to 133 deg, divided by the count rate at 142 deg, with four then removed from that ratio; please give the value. -3.865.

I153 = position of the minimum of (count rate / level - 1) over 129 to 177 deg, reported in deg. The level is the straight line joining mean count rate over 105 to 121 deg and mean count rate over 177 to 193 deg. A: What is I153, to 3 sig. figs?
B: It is 134 deg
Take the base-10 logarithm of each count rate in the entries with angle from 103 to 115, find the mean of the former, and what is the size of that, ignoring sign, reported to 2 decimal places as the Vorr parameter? 2.24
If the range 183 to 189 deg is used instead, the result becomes 2.31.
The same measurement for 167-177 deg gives 2.30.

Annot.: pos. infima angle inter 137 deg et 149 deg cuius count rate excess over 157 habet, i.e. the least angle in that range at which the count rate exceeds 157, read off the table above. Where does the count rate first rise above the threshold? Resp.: 148 deg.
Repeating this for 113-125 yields 114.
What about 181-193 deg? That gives 182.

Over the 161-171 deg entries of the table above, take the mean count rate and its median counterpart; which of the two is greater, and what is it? 196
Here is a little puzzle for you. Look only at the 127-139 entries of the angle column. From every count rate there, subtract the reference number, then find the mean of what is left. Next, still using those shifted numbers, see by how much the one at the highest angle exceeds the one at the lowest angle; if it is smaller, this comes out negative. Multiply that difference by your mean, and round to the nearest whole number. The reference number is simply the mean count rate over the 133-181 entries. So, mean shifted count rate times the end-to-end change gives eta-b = 552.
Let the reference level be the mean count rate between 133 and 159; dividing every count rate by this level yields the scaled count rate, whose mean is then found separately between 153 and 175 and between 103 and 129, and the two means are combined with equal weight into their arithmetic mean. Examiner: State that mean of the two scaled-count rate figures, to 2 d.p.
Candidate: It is 1.21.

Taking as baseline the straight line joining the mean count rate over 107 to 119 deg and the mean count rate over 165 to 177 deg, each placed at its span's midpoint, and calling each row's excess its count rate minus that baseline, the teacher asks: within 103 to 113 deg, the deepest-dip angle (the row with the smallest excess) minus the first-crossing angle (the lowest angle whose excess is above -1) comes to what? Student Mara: 6 deg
